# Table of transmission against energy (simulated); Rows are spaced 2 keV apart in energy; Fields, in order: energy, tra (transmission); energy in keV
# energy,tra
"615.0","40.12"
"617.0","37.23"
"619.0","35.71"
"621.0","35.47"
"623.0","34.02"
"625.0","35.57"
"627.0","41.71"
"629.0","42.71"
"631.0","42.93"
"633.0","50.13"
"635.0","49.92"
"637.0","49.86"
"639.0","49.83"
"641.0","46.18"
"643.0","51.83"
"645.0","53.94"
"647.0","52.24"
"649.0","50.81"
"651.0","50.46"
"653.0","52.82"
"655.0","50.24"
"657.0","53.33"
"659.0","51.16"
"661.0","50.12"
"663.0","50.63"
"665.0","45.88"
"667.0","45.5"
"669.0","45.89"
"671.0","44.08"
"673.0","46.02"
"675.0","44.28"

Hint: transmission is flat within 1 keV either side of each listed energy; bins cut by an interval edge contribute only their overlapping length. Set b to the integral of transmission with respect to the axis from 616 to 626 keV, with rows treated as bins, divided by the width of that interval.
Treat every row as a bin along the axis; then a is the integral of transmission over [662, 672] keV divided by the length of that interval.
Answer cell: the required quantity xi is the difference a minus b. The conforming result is 11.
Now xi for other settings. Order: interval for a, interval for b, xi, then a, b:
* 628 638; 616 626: 12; 47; 35.6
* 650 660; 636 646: 1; 52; 50.3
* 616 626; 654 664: -15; 36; 51.1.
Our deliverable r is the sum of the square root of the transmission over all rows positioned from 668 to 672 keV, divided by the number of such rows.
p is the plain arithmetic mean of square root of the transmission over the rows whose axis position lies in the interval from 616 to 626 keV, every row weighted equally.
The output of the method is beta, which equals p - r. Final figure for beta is -0.7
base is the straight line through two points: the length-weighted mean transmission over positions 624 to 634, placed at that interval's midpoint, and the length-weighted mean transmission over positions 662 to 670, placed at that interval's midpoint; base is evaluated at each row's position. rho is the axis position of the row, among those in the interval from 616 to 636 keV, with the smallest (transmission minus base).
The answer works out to 623.0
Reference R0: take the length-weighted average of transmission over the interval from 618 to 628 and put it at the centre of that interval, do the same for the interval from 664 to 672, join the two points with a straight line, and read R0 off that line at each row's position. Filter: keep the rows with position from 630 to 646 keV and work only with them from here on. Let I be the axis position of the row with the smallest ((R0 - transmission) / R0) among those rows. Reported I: 645.0 keV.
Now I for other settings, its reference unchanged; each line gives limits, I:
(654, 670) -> 657.0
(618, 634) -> 633.0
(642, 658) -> 645.0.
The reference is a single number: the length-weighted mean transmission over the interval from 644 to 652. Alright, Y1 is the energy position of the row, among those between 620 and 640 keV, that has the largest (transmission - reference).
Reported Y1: 633.0 keV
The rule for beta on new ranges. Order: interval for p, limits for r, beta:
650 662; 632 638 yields 0.1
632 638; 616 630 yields 1.0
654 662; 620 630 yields 1.0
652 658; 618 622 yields 1.3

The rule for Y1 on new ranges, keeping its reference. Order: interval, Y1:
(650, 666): 657.0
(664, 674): 673.0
